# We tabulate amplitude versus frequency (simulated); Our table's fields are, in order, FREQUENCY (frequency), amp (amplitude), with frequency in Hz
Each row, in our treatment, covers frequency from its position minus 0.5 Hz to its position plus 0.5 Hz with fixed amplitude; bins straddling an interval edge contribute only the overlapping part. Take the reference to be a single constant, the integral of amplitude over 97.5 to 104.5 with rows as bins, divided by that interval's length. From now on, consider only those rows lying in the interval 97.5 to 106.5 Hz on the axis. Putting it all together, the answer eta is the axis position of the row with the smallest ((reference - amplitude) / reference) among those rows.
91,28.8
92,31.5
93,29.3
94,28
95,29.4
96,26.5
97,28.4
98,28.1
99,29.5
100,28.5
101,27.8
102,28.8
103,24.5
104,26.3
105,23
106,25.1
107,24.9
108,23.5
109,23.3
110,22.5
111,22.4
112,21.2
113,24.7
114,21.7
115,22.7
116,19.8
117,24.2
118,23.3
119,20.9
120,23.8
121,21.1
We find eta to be 99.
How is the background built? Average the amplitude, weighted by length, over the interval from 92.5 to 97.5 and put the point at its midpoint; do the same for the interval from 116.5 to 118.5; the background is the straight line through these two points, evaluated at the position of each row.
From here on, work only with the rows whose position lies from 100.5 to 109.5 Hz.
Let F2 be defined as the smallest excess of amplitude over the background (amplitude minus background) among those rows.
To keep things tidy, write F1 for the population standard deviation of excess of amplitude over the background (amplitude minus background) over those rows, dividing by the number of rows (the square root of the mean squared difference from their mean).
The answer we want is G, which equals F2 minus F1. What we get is -4.8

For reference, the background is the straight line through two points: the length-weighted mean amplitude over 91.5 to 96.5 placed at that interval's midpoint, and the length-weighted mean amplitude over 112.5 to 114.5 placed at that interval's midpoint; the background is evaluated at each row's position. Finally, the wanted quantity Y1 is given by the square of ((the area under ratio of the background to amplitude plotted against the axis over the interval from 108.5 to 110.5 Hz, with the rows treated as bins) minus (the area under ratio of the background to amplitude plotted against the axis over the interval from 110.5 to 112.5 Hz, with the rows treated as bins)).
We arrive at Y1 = 0.00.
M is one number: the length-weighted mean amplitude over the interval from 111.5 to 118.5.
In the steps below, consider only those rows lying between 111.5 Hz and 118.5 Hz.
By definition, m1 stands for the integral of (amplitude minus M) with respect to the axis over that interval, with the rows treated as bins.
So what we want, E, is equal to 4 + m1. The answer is 4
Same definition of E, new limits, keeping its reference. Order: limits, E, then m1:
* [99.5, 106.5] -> 30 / 26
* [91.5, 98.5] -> 48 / 44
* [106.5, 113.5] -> 9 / 5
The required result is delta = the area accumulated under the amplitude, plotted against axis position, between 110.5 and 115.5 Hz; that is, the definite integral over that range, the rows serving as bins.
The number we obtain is 113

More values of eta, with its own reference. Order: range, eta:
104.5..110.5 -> 106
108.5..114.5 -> 113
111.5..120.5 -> 113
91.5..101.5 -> 92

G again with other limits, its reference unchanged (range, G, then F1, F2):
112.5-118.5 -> -5.9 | 1.6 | -4.25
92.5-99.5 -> -2.7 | 1.1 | -1.62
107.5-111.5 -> -3.0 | 0.3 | -2.77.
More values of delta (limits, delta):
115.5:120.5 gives 112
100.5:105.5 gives 130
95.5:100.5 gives 141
